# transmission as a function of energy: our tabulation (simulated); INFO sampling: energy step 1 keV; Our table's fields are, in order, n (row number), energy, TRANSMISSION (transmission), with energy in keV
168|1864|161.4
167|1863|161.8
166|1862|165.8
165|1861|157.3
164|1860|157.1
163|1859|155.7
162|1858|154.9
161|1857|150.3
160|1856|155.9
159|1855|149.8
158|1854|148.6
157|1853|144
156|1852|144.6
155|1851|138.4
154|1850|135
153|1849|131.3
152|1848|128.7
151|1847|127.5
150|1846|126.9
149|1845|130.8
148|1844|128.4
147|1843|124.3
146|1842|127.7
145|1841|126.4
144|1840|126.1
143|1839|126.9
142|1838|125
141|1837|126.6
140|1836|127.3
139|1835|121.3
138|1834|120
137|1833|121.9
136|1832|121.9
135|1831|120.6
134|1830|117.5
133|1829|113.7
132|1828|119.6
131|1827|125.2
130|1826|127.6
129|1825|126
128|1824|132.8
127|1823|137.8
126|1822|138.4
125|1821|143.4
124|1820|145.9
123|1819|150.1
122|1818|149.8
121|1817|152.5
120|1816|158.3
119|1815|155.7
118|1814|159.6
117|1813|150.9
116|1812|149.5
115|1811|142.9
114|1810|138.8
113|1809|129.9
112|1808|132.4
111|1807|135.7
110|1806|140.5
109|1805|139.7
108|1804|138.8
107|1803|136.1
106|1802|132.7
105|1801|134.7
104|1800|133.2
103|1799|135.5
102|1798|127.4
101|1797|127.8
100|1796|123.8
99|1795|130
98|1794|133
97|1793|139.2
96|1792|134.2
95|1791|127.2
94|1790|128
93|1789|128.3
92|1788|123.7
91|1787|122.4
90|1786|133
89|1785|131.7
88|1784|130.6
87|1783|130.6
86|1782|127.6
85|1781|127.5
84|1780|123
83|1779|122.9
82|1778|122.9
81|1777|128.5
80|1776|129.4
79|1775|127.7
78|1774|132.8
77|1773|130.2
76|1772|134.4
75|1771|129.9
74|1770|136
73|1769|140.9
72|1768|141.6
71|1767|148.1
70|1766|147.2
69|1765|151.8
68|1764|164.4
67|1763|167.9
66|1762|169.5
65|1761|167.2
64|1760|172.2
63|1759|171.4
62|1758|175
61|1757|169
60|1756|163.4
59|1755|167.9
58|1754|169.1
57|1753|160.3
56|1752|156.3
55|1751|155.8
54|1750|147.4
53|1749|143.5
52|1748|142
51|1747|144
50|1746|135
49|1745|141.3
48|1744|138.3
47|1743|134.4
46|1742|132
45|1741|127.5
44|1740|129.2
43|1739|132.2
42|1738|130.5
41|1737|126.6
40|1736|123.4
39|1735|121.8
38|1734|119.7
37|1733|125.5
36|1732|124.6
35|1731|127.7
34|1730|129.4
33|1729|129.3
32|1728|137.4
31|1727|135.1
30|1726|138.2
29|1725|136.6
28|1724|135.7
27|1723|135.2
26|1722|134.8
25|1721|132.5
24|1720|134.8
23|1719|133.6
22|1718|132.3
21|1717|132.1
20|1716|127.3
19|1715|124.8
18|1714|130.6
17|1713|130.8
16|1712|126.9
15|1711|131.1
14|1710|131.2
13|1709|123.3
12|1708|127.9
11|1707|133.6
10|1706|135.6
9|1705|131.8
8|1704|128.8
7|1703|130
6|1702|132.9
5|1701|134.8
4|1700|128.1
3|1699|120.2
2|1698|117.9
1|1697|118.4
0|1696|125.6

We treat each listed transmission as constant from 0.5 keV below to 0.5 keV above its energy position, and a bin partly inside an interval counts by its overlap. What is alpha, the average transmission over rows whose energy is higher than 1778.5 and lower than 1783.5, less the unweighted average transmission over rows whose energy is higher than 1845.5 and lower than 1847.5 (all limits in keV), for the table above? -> -1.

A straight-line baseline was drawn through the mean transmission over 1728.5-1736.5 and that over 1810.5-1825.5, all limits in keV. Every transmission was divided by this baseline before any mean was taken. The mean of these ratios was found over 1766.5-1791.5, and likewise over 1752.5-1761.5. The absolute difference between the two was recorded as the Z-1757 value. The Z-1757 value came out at 0.33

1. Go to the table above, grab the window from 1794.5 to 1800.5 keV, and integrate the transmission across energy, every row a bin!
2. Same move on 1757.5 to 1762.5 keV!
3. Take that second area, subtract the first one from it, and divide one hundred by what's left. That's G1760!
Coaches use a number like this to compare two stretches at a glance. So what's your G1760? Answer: 1.3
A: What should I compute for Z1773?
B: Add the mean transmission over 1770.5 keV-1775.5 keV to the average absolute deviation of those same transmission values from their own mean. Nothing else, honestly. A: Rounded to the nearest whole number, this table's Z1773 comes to 133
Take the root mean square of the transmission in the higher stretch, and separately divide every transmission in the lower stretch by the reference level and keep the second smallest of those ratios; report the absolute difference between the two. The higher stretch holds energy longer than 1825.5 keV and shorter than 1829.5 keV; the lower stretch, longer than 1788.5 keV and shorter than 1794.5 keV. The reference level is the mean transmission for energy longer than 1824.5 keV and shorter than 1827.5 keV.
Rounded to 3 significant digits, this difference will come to 121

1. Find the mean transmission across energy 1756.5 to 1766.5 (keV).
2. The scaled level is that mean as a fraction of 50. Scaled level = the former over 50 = 3.31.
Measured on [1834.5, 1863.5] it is 2.78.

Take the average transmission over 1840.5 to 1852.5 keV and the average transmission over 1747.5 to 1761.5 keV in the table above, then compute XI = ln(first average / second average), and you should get -0.21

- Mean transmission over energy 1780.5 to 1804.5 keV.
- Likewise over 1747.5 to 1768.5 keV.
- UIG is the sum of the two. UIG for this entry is 290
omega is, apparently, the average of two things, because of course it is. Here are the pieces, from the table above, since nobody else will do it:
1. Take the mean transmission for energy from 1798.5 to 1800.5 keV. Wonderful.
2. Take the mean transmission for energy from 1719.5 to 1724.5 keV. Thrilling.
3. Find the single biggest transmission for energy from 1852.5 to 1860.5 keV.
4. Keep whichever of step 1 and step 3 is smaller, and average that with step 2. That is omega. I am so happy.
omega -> 134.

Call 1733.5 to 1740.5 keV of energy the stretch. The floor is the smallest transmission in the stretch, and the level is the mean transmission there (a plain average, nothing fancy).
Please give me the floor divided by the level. 0.948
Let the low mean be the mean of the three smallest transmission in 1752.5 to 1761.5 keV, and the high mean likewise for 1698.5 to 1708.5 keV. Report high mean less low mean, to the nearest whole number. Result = -38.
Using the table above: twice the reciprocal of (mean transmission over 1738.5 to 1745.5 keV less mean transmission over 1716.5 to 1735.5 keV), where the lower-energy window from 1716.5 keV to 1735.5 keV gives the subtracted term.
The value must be 0.9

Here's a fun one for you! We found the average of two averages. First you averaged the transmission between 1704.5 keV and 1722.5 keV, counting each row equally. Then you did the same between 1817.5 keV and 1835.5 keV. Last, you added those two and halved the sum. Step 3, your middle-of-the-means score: 130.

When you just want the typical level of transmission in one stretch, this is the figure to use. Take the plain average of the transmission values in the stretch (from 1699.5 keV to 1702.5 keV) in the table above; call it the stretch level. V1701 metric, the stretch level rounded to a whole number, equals 132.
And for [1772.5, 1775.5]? 130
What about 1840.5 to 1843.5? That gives 126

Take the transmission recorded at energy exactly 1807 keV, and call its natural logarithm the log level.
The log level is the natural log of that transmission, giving 4.91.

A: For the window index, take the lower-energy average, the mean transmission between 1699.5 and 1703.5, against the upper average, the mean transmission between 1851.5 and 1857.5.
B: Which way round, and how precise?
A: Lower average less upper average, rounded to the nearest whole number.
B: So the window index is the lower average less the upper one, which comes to -17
